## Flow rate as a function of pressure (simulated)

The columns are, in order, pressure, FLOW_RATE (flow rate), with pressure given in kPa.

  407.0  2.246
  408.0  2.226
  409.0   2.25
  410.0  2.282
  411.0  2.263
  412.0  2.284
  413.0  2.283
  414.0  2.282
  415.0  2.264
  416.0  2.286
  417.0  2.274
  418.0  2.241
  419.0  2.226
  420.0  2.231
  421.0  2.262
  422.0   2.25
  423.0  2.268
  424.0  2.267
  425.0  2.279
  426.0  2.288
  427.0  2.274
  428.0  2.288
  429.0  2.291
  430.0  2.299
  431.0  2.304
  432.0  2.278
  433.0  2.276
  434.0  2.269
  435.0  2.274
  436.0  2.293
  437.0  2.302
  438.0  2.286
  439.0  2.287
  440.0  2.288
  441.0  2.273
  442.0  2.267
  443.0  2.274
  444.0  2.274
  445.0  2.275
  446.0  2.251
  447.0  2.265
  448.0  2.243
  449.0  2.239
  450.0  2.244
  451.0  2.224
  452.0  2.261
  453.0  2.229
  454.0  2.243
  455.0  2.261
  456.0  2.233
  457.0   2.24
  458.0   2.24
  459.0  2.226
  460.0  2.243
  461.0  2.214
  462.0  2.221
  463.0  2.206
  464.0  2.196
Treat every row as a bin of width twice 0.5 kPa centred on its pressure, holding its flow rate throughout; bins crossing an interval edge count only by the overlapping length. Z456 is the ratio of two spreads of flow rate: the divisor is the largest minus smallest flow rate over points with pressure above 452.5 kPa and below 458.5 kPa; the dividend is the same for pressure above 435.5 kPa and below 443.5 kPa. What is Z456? 1.09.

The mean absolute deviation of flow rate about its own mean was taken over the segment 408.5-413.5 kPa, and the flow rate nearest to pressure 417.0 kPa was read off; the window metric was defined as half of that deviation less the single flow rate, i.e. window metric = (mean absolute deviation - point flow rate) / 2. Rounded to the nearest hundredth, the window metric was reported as -1.13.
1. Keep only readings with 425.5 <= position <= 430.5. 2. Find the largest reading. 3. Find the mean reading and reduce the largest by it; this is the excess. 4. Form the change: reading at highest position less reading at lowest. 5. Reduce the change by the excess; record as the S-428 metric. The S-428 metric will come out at 0.00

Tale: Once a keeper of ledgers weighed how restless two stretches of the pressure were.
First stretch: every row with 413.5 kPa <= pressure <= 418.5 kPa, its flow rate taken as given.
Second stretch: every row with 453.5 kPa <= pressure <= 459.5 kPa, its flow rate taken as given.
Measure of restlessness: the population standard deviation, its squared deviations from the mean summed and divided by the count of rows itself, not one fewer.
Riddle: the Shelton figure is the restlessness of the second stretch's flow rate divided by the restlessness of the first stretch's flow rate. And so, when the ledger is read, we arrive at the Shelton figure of 0.67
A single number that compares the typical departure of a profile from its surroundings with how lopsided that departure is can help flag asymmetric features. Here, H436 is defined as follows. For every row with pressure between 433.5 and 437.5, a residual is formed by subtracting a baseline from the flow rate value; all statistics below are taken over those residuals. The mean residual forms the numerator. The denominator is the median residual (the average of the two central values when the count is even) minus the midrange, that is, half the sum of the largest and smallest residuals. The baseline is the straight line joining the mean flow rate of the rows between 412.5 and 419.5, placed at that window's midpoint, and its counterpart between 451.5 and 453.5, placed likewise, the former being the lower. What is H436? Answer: -15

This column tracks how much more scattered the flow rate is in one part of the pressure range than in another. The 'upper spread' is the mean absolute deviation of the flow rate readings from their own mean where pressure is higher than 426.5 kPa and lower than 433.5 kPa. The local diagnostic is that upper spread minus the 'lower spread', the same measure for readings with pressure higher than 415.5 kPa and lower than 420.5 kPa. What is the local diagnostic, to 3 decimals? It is -0.013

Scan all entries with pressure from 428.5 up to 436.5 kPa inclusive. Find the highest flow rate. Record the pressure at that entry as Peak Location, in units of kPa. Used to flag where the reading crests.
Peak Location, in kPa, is 431.0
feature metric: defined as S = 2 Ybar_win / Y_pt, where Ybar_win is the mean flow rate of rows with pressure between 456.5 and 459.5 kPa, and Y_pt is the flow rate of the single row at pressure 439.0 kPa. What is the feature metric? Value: 1.95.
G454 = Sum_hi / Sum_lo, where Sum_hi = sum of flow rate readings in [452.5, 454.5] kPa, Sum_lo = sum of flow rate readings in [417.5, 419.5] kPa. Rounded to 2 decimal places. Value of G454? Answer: 1.00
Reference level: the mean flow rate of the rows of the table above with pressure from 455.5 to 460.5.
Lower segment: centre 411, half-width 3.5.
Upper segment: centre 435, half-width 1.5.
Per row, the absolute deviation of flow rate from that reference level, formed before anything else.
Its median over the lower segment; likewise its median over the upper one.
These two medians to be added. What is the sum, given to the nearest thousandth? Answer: 0.083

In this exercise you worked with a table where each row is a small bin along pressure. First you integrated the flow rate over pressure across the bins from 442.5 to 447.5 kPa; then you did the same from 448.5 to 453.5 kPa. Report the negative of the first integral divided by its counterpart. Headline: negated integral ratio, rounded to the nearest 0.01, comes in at -1.01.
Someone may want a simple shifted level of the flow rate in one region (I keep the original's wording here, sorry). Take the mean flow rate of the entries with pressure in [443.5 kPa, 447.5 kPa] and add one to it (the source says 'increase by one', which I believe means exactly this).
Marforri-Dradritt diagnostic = 3.27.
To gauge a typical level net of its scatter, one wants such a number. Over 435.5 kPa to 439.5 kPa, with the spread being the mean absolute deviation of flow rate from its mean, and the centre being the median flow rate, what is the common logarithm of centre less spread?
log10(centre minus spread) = 0.359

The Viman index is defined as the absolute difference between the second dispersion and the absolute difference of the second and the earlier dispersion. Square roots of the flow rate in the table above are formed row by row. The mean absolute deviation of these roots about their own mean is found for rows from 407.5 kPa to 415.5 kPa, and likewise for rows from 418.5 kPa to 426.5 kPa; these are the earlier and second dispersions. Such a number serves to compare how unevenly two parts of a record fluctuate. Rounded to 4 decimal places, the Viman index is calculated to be 0.0053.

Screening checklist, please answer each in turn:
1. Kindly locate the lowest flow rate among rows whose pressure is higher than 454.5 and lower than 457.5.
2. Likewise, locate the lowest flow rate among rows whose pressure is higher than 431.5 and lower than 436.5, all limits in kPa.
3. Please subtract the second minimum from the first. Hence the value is -0.04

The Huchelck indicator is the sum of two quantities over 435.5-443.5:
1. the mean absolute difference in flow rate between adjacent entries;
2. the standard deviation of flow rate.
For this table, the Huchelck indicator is 0.019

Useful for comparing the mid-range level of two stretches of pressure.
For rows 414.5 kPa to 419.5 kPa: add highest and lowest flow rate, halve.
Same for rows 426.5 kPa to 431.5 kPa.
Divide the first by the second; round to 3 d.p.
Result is 0.986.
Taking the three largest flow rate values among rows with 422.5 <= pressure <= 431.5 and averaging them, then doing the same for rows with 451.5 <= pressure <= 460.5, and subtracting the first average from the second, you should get -0.04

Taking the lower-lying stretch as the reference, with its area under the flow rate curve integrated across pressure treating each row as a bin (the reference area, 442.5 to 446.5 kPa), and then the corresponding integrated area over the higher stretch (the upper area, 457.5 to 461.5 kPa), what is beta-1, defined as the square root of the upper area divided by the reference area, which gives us 0.99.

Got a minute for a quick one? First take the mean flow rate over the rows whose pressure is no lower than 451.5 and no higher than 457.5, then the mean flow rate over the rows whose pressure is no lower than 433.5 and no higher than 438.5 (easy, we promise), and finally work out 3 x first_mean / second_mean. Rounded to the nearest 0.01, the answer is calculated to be 2.95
